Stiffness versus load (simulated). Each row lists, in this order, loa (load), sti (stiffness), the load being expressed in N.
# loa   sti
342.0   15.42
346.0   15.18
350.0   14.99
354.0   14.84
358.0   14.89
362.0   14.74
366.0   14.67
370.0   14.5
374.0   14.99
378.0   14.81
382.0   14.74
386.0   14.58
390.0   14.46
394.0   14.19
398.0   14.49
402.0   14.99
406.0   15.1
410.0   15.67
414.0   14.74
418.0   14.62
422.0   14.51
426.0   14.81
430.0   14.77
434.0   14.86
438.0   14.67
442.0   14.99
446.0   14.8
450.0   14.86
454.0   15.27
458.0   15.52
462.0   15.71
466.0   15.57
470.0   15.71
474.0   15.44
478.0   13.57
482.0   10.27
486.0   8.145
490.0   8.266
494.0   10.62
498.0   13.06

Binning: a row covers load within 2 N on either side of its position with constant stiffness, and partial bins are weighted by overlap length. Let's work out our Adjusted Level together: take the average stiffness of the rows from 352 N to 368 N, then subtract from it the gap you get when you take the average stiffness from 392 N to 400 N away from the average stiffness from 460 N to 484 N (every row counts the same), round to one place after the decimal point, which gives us 14.7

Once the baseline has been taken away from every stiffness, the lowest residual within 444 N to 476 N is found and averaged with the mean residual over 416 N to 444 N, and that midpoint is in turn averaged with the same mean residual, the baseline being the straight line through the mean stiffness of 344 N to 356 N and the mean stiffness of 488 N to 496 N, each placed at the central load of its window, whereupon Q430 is 3.0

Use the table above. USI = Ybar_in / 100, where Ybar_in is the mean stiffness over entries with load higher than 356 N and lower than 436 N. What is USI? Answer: 0.148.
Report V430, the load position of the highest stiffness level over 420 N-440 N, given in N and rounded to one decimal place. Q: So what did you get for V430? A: 434.0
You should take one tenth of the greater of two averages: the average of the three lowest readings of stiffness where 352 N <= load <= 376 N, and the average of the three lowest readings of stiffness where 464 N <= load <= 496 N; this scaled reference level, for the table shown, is 1.464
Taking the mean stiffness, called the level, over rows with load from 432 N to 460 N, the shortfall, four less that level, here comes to -11.0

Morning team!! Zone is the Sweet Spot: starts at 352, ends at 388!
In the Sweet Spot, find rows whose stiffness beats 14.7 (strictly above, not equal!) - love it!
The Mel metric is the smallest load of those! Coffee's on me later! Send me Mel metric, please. 354.0 N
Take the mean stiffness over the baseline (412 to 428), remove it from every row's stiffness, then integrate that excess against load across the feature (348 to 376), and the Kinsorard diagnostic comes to 3.7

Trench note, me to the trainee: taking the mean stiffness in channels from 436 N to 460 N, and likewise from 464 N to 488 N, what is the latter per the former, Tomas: 0.87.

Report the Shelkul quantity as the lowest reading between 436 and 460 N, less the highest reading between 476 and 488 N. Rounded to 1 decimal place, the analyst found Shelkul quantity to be 1.1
